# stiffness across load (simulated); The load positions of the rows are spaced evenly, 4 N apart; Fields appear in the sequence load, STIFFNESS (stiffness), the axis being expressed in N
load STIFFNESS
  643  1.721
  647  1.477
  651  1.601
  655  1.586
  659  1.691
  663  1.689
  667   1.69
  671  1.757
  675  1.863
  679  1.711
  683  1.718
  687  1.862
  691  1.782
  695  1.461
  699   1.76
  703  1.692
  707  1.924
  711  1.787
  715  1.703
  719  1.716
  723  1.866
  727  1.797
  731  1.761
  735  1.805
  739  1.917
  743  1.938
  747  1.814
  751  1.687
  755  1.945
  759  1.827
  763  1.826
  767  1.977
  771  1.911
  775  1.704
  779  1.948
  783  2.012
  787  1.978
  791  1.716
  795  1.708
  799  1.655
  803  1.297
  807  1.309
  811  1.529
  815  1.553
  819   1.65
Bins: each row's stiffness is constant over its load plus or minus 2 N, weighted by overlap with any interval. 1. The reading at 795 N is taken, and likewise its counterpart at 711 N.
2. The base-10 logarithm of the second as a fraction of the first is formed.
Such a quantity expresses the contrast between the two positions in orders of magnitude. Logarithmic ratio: 0.020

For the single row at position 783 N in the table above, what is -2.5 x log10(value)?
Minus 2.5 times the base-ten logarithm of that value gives -0.76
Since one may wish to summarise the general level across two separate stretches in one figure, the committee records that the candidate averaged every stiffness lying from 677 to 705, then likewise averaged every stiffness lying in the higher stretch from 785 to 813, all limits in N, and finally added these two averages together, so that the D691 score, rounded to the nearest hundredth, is 3.31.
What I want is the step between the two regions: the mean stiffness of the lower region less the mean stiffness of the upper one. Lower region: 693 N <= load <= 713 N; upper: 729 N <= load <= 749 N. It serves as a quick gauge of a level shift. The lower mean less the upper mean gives -0.12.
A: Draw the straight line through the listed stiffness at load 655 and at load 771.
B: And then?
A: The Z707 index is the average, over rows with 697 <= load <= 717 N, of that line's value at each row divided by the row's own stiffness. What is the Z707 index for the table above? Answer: 0.98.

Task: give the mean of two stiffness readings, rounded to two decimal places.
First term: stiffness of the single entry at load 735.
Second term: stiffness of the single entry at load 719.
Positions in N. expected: 1.76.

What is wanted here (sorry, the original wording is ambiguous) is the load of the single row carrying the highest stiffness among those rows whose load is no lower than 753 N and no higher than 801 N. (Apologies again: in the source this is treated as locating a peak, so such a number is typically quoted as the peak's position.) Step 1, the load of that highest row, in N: 783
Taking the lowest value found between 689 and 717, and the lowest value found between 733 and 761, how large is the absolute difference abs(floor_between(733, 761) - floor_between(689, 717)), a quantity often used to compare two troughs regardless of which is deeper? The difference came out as 0.23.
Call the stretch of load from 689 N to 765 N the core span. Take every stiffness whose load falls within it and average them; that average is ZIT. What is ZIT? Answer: 1.79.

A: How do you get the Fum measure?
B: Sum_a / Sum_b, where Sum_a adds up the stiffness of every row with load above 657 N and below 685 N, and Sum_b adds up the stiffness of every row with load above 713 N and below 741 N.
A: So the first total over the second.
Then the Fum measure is 0.96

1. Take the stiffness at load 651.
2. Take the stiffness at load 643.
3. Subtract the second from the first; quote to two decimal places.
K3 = -0.12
